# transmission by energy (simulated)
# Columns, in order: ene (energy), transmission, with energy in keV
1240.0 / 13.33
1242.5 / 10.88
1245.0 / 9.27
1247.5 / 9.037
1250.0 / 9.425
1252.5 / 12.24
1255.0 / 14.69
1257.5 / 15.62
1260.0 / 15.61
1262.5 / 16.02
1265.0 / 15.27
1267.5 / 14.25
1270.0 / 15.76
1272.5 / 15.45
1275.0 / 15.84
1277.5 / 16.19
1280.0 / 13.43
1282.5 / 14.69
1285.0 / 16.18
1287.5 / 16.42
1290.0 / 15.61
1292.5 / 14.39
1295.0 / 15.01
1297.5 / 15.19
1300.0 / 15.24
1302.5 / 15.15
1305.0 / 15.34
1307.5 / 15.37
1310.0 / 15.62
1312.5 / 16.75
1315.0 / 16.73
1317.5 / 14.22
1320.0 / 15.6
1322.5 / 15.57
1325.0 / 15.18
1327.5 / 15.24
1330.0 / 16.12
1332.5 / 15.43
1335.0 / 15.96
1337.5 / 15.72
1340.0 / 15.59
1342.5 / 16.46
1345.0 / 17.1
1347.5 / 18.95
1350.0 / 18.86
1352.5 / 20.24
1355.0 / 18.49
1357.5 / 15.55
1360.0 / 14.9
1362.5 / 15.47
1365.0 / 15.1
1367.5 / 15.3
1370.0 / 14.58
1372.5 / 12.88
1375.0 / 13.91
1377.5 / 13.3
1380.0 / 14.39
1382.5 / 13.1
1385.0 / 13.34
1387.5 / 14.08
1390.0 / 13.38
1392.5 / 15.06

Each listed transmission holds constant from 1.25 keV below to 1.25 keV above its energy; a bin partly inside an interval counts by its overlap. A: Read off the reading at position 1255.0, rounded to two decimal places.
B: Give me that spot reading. 14.69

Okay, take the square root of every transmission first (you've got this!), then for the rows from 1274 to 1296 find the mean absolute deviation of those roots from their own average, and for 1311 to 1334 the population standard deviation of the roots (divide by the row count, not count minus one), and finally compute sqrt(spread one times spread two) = 0.10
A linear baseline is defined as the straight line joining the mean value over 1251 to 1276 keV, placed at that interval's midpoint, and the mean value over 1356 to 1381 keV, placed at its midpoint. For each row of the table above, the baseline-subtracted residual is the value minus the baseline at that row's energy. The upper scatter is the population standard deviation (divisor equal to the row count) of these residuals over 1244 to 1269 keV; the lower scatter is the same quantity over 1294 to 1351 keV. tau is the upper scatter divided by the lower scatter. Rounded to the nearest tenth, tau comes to 2.4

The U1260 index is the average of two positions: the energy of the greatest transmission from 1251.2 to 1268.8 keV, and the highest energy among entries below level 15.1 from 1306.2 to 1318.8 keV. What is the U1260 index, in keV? 1290.0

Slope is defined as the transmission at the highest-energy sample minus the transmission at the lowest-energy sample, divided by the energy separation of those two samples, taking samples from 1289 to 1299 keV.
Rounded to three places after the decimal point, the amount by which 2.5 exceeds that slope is 2.556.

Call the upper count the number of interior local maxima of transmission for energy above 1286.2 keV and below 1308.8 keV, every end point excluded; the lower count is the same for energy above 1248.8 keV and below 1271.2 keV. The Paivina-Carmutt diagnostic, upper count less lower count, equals -1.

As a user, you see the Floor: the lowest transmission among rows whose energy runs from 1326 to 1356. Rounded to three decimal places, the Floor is 15.240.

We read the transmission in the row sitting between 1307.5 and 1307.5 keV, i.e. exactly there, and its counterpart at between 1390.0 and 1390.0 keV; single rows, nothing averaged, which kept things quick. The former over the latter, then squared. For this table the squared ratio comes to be 1.32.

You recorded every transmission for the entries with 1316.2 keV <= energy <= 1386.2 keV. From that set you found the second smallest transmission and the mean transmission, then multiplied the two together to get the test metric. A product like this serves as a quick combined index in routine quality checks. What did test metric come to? 204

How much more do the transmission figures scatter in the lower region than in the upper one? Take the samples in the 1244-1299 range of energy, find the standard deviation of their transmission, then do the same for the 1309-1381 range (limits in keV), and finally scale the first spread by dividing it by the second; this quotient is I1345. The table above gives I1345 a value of 1.4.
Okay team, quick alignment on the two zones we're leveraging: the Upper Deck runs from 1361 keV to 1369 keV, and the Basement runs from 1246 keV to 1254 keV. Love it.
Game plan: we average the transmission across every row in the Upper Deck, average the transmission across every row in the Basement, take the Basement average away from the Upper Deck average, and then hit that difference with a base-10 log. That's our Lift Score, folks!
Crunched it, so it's 0.7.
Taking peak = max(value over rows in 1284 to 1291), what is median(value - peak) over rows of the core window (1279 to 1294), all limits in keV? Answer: -1.27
